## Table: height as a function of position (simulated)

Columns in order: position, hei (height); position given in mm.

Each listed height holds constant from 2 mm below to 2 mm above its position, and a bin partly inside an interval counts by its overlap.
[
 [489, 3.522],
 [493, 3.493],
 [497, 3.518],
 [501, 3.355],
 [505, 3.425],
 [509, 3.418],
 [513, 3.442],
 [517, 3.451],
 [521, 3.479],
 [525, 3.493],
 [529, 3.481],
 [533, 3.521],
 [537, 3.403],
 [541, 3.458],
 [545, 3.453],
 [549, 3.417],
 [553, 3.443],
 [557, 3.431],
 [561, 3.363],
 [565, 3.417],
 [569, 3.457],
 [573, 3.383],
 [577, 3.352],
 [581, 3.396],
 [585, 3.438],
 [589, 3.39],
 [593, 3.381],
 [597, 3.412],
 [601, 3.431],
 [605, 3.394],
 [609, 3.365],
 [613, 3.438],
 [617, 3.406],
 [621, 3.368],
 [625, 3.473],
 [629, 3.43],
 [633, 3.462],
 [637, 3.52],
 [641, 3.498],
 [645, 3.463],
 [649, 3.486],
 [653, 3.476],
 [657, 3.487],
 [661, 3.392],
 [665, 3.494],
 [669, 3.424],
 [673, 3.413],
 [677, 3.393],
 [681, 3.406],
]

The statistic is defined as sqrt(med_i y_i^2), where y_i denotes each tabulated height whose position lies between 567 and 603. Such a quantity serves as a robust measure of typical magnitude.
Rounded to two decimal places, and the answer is 3.40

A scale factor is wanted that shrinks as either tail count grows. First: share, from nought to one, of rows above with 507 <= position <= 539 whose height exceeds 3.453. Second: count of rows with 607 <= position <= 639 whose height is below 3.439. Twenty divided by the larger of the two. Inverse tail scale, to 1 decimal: 4.0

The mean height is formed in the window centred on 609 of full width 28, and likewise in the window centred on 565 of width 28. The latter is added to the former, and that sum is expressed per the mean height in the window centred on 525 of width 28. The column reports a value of 1.96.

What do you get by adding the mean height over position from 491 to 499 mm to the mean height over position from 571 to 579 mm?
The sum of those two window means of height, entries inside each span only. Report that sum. 6.873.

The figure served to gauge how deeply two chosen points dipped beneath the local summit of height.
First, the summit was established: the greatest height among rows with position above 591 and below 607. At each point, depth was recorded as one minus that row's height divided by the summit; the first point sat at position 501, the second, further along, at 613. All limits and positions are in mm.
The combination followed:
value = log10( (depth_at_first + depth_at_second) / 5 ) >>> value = -2.4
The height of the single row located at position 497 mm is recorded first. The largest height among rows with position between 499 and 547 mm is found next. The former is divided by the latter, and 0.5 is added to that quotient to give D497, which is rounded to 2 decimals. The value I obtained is 1.50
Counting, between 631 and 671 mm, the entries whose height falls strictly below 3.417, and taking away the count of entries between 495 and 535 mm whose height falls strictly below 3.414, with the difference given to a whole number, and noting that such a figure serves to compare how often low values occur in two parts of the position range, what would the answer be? 0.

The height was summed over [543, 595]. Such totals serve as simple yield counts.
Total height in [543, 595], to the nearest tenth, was 44.3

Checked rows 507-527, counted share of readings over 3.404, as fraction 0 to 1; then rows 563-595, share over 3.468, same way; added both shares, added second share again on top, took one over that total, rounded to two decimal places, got 1.00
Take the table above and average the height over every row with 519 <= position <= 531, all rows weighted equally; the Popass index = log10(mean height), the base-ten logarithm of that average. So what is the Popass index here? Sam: 0.542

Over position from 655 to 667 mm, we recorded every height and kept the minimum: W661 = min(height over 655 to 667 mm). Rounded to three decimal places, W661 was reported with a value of 3.392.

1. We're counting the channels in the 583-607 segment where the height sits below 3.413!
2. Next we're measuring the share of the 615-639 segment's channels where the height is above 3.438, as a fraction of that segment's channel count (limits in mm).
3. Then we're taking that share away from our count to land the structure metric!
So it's 3.5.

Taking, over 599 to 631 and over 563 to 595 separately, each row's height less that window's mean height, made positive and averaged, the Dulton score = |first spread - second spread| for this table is 0.003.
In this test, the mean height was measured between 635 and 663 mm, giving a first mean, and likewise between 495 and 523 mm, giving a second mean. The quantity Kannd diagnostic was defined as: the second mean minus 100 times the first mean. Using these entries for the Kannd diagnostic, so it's -344.0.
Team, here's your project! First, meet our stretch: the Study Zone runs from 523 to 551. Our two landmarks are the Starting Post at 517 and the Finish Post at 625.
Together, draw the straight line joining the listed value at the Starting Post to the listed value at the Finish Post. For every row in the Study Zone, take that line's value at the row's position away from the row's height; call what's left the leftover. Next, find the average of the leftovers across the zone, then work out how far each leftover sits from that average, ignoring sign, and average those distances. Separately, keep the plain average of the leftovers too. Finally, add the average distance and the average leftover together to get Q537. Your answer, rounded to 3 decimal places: 0.039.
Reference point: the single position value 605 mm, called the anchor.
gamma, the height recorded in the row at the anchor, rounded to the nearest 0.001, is 3.394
